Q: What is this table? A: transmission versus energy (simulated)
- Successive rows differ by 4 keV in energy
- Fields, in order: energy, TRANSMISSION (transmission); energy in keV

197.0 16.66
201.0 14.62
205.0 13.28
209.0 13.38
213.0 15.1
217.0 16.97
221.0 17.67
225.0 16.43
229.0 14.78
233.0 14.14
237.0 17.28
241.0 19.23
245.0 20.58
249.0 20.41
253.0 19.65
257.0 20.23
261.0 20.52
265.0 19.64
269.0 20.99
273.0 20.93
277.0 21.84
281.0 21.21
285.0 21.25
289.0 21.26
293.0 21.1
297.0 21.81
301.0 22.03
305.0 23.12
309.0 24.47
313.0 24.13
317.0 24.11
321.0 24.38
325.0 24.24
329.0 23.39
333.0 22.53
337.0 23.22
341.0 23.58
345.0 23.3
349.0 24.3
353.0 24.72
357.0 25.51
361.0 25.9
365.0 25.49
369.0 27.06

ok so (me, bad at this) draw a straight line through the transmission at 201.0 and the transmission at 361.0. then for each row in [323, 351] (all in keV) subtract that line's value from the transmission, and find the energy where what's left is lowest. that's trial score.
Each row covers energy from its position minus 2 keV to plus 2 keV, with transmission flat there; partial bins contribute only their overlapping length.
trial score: 345.0 keV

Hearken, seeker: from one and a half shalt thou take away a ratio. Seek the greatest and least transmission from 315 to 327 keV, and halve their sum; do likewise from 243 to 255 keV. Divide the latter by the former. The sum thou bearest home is 0.67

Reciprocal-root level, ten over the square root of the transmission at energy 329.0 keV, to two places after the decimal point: 2.07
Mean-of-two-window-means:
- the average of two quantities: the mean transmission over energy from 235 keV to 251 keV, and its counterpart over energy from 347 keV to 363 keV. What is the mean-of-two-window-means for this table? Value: 22.2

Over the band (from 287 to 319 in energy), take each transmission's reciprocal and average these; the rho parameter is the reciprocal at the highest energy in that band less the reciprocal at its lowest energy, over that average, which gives -0.126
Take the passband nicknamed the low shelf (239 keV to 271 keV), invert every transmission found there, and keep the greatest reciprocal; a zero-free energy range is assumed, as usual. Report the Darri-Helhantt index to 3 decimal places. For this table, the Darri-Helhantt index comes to 0.052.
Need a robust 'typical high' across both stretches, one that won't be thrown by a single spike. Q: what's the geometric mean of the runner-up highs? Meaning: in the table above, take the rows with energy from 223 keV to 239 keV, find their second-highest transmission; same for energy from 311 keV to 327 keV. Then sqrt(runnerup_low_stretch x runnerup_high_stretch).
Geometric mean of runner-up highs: 20.0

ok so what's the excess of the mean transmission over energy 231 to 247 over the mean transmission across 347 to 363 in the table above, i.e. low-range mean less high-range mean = -7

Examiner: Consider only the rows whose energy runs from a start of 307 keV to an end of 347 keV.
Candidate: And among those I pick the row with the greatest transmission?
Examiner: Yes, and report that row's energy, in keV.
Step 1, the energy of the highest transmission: 309.0 keV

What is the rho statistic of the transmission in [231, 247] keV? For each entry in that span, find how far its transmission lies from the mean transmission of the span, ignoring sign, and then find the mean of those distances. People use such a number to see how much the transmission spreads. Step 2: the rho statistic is 2.10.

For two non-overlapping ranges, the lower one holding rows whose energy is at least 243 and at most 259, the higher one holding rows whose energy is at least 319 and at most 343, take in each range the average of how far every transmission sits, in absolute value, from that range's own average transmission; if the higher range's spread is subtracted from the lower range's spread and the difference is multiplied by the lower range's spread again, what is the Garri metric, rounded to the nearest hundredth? -0.06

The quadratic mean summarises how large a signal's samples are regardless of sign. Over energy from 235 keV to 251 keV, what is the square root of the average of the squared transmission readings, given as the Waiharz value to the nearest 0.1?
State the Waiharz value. 19.4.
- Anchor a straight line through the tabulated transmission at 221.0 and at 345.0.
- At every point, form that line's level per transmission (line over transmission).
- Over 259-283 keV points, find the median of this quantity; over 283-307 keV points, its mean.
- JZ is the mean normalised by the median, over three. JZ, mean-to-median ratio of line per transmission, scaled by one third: 0.338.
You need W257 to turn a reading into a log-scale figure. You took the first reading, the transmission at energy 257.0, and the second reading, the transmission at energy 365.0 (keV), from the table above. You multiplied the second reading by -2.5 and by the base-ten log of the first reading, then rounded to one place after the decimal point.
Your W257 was -83.2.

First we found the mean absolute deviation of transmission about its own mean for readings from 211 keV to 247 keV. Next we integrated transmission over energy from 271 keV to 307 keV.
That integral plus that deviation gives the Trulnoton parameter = 780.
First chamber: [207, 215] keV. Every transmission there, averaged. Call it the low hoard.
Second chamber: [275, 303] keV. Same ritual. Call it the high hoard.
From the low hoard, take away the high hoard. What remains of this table -7.3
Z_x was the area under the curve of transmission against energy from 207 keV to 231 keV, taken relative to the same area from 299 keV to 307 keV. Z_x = 2.1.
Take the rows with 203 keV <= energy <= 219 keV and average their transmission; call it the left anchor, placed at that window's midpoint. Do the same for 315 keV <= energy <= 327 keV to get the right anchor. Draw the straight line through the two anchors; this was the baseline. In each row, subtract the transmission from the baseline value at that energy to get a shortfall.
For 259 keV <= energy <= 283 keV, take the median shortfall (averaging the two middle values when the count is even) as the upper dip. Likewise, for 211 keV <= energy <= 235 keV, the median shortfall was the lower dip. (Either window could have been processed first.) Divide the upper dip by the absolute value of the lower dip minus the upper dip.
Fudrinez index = -1.6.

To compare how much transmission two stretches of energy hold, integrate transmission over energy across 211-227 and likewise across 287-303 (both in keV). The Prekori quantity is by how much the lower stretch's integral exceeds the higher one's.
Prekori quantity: -80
